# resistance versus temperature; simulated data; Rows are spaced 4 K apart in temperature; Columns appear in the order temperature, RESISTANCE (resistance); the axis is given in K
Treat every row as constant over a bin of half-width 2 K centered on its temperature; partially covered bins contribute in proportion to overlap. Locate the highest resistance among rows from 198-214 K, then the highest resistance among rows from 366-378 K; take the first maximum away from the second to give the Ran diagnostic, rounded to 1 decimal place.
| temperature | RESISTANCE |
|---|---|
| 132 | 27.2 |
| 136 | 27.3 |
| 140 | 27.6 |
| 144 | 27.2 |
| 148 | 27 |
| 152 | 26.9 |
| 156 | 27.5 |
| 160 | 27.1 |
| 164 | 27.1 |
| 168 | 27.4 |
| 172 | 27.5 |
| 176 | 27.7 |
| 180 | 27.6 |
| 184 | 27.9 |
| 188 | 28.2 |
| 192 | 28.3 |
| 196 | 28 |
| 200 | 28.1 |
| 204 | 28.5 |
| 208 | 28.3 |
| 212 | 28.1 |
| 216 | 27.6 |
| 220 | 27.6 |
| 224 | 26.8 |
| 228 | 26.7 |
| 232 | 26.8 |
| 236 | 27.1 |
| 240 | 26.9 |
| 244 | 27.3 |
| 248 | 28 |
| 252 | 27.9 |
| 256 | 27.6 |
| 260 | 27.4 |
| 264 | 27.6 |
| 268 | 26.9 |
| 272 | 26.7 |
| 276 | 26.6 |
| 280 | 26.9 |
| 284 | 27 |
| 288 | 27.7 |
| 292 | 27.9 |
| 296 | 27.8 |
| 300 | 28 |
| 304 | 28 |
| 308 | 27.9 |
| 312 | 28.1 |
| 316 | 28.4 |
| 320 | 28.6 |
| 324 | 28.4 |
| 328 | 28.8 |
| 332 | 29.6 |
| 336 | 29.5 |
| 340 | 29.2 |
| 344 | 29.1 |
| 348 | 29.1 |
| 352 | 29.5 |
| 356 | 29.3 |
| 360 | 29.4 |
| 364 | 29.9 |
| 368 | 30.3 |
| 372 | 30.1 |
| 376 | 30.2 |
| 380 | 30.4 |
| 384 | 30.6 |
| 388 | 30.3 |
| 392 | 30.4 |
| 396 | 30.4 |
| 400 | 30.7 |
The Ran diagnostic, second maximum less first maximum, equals 1.8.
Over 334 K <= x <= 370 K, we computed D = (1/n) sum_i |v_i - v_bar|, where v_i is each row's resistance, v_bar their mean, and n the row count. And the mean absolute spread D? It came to 0.29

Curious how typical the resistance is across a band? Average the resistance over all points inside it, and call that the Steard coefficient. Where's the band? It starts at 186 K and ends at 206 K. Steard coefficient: 28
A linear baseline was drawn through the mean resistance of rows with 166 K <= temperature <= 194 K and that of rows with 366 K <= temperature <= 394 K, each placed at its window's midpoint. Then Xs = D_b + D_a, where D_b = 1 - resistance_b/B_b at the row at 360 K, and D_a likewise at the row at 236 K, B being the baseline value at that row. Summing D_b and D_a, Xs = 0.072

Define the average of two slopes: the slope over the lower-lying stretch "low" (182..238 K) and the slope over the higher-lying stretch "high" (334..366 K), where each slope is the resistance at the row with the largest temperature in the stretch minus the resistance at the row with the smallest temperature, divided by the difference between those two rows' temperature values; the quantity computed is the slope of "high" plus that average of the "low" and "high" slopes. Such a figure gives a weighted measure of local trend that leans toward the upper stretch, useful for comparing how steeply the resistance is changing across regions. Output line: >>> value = 0.014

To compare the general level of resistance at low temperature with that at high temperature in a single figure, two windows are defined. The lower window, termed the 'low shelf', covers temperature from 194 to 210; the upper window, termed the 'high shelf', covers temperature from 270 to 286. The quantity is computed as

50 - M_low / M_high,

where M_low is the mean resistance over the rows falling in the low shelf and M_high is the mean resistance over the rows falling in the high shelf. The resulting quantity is 48.9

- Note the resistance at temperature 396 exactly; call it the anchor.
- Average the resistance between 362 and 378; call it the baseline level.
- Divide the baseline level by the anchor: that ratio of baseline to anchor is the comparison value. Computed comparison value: 0.99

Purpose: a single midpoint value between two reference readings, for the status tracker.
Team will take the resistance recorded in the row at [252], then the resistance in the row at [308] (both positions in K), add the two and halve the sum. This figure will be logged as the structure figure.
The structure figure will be 27.9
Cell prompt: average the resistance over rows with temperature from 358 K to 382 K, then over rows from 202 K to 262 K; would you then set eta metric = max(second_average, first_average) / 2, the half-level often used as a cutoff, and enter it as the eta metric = 15.0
